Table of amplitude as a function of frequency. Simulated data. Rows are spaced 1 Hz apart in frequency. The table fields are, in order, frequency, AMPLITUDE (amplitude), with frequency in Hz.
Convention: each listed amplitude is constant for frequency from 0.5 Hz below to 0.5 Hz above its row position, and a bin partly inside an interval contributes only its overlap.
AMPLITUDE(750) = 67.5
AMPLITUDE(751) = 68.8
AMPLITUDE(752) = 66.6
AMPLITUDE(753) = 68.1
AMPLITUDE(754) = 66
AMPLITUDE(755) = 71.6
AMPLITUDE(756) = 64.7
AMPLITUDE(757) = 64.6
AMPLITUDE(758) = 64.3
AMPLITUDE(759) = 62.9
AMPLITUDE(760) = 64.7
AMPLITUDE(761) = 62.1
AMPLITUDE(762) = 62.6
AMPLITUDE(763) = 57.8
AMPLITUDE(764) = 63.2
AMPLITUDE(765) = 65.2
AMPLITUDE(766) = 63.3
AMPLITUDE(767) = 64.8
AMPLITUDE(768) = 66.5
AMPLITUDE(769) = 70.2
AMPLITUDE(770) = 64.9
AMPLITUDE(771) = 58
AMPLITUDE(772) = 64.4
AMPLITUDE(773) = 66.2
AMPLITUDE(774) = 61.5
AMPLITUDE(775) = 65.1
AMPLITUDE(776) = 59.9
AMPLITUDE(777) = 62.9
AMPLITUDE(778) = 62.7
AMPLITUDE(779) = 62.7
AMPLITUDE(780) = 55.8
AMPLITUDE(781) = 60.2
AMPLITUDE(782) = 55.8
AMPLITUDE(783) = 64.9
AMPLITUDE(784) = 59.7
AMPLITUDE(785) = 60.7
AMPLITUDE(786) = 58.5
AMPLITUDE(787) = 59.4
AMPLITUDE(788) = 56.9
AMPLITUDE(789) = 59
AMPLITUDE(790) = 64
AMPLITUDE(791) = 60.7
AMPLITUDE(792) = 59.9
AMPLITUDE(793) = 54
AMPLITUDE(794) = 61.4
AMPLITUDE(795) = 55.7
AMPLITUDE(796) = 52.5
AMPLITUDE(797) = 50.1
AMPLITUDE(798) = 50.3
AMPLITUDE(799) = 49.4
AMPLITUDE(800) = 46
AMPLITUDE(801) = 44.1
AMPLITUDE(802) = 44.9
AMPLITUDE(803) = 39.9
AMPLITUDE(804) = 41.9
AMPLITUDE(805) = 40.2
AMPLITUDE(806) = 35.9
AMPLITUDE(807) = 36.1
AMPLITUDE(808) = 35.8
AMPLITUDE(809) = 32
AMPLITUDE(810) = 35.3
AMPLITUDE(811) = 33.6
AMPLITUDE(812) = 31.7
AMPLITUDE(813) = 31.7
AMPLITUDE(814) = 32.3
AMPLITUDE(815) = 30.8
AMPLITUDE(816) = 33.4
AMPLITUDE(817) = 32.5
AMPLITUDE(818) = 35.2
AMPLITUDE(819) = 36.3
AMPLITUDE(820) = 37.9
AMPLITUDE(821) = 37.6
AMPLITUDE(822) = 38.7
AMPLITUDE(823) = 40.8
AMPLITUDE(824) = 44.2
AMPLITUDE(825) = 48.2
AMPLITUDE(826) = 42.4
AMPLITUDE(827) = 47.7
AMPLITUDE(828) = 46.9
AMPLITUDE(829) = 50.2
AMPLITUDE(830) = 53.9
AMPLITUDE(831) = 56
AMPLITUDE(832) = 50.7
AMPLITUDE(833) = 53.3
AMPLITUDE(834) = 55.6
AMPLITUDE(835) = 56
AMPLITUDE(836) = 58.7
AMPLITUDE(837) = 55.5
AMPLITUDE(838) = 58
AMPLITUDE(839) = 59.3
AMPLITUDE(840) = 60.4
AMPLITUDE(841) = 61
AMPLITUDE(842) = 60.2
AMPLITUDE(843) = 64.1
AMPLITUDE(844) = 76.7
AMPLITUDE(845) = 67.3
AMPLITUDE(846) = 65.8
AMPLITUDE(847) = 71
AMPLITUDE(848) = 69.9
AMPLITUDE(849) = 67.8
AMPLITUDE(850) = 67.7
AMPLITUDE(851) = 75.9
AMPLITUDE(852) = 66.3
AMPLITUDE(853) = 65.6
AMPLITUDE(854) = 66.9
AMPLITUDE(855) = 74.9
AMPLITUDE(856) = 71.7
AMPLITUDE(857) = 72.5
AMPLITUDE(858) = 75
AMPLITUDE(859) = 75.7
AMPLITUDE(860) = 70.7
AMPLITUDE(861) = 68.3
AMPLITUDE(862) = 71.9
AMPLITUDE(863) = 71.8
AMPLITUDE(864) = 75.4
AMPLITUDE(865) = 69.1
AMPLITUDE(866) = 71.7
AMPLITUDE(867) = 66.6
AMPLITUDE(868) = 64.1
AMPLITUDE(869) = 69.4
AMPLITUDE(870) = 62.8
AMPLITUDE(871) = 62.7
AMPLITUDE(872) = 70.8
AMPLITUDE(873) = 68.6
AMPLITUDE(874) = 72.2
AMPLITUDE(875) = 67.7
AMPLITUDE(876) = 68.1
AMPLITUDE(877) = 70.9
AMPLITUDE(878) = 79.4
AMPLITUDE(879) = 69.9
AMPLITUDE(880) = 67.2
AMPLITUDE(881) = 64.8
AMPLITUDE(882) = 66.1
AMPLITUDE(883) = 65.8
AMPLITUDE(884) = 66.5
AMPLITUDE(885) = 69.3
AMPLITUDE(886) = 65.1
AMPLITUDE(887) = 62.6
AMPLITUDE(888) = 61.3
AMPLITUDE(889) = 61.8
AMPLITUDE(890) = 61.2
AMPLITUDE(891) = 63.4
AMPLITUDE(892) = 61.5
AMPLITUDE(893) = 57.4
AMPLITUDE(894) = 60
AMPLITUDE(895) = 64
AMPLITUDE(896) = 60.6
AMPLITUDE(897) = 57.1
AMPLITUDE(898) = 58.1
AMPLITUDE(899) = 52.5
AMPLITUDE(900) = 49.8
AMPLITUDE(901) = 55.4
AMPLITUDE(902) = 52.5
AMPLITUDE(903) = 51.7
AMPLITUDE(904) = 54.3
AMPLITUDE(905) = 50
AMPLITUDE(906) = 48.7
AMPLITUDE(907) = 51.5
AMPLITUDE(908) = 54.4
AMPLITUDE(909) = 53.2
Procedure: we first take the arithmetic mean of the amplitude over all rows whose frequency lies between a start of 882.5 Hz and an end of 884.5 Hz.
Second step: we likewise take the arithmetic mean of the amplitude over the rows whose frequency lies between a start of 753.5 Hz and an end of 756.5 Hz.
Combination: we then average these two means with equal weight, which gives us 66.8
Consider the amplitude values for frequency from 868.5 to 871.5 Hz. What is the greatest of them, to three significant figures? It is 69.4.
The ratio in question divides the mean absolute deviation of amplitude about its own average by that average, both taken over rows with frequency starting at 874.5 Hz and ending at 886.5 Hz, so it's 0.039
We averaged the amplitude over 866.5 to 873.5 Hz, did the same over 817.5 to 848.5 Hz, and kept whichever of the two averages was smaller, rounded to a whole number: 54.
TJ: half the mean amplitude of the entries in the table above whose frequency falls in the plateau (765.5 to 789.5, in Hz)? 31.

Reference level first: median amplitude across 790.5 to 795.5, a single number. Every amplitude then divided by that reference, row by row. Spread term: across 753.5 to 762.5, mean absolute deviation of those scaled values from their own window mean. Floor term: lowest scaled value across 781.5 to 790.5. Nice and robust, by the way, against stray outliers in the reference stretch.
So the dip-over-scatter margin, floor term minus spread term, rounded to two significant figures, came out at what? 0.90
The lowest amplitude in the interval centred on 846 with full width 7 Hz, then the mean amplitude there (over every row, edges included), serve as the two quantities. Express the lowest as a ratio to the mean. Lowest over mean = 0.930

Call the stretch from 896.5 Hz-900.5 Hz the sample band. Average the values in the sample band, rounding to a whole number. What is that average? 54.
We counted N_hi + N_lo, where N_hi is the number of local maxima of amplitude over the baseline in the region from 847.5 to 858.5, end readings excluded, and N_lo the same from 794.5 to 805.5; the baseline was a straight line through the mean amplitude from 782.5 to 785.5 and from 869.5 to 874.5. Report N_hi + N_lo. 5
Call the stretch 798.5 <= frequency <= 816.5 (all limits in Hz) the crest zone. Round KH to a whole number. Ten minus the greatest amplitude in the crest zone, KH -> -39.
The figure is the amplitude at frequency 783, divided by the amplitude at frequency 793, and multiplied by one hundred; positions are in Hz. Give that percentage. 120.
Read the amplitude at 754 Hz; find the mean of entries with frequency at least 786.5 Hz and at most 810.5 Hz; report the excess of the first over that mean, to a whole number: 17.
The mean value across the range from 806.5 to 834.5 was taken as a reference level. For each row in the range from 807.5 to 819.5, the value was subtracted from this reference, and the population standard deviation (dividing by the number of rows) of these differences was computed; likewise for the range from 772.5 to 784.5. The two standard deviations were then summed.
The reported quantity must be 5.0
